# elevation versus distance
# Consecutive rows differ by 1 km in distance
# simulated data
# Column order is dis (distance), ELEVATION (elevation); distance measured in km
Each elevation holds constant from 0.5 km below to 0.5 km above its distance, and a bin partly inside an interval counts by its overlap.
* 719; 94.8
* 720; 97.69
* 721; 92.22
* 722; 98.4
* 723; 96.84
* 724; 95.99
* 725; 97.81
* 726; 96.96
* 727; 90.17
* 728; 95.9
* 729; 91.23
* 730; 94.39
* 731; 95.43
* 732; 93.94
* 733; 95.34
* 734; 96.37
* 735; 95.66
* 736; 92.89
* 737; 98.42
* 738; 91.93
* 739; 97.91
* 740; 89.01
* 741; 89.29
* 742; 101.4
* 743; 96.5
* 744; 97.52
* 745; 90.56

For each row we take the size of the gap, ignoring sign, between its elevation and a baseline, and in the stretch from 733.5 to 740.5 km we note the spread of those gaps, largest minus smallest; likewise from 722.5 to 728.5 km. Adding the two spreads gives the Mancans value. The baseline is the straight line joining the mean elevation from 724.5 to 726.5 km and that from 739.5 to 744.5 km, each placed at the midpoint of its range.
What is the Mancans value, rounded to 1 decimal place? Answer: 12.5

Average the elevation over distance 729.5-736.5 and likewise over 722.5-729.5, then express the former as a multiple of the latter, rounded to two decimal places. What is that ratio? 1.00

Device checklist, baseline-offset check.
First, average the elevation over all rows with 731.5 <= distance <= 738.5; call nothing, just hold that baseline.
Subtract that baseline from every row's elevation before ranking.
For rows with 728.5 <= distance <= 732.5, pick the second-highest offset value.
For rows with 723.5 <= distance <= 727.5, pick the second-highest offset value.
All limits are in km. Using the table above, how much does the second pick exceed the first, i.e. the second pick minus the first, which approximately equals 2.6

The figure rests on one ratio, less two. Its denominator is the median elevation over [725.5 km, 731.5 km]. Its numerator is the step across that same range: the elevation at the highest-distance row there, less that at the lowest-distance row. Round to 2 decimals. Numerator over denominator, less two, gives -2.02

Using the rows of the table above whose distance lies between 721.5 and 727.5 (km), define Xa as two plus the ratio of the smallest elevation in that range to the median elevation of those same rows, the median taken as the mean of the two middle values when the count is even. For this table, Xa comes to 2.93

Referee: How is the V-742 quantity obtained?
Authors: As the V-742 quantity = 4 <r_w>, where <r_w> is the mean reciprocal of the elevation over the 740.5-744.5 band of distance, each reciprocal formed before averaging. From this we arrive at 0.0417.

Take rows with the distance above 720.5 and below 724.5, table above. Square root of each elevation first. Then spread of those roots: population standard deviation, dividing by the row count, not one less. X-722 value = 0.12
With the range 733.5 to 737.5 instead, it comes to 0.10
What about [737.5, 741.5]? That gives 0.19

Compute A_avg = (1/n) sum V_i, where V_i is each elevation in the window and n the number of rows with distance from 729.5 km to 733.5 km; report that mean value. 94.8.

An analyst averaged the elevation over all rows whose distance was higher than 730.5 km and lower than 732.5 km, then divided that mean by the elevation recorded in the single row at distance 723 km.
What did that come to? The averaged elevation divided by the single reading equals 0.98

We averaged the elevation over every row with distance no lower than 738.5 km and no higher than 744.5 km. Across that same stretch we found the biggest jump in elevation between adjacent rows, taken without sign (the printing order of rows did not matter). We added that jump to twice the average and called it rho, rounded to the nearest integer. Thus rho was 203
